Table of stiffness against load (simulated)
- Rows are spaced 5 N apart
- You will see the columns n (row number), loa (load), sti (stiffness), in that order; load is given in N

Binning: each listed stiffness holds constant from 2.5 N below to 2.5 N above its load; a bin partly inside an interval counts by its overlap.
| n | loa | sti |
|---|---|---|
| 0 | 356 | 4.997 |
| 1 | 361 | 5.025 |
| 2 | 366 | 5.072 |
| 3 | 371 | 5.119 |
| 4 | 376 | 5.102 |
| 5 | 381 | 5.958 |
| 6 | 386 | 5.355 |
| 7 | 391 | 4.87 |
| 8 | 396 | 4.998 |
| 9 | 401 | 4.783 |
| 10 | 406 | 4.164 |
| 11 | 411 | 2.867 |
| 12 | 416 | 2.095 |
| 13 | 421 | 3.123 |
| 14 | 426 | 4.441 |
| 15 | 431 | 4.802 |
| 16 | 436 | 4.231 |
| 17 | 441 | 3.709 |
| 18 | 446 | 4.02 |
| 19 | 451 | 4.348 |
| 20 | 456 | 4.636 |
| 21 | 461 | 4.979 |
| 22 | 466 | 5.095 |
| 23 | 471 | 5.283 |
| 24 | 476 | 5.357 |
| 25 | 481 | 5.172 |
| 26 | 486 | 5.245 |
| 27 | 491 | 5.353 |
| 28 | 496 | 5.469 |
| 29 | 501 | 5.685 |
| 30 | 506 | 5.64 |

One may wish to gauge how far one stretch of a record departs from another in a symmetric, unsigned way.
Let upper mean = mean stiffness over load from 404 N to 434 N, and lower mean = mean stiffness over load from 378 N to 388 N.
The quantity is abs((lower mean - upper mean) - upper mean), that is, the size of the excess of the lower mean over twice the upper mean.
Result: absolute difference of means 2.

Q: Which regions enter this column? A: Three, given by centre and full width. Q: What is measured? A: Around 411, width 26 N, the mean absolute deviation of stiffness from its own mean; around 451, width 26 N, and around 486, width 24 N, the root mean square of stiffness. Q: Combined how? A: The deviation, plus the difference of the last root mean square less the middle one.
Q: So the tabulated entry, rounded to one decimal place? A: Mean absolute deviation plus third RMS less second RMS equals 1.8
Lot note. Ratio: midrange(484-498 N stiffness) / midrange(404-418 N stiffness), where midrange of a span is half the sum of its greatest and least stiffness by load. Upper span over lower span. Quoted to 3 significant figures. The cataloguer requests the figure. 1.71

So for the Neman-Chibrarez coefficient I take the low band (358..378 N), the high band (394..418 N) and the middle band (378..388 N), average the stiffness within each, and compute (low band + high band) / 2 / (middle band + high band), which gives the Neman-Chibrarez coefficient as 0.47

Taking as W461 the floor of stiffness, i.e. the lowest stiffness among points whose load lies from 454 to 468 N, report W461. 4.636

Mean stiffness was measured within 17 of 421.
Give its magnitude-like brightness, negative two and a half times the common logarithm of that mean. -1.41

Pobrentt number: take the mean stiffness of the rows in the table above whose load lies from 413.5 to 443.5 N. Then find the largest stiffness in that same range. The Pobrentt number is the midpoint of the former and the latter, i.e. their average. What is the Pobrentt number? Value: 4.3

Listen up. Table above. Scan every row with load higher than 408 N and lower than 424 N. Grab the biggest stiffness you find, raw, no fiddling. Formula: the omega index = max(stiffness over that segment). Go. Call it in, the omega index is 3.123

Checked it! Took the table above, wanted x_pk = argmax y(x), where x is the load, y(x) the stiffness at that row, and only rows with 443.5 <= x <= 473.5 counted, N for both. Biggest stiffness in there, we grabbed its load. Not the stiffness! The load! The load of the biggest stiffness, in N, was 471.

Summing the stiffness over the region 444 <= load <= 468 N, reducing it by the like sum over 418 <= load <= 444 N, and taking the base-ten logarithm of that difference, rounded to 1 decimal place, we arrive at 0.4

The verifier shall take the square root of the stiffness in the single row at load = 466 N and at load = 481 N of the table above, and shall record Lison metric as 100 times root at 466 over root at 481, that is 99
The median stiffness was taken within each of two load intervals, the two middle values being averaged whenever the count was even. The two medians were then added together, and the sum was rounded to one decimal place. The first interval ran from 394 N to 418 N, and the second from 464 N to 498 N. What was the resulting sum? 9.4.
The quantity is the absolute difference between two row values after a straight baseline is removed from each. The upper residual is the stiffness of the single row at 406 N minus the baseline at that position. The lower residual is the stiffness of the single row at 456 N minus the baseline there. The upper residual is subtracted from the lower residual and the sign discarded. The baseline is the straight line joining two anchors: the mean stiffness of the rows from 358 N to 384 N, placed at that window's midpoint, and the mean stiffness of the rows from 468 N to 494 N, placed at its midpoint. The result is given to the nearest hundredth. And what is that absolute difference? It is 0.46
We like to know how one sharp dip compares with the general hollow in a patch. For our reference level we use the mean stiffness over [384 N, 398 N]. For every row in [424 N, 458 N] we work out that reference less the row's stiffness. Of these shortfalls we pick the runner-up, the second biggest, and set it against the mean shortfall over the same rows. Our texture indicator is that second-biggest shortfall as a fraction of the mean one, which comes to 1.4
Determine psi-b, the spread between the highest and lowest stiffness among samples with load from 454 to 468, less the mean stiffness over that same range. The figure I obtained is -4.4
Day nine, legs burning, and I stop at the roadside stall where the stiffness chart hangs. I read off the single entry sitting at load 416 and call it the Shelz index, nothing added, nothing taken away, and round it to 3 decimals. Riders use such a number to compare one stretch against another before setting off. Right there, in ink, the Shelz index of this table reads 2.095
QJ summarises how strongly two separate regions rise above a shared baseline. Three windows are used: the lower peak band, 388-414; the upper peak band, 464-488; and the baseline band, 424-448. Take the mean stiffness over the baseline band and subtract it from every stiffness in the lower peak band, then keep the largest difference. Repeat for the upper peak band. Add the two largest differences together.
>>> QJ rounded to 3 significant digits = 1.87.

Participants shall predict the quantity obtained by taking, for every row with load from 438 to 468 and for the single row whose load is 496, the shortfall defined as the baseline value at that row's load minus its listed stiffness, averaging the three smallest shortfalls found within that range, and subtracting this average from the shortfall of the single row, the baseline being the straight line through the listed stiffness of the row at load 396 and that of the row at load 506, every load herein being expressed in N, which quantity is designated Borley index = -0.36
